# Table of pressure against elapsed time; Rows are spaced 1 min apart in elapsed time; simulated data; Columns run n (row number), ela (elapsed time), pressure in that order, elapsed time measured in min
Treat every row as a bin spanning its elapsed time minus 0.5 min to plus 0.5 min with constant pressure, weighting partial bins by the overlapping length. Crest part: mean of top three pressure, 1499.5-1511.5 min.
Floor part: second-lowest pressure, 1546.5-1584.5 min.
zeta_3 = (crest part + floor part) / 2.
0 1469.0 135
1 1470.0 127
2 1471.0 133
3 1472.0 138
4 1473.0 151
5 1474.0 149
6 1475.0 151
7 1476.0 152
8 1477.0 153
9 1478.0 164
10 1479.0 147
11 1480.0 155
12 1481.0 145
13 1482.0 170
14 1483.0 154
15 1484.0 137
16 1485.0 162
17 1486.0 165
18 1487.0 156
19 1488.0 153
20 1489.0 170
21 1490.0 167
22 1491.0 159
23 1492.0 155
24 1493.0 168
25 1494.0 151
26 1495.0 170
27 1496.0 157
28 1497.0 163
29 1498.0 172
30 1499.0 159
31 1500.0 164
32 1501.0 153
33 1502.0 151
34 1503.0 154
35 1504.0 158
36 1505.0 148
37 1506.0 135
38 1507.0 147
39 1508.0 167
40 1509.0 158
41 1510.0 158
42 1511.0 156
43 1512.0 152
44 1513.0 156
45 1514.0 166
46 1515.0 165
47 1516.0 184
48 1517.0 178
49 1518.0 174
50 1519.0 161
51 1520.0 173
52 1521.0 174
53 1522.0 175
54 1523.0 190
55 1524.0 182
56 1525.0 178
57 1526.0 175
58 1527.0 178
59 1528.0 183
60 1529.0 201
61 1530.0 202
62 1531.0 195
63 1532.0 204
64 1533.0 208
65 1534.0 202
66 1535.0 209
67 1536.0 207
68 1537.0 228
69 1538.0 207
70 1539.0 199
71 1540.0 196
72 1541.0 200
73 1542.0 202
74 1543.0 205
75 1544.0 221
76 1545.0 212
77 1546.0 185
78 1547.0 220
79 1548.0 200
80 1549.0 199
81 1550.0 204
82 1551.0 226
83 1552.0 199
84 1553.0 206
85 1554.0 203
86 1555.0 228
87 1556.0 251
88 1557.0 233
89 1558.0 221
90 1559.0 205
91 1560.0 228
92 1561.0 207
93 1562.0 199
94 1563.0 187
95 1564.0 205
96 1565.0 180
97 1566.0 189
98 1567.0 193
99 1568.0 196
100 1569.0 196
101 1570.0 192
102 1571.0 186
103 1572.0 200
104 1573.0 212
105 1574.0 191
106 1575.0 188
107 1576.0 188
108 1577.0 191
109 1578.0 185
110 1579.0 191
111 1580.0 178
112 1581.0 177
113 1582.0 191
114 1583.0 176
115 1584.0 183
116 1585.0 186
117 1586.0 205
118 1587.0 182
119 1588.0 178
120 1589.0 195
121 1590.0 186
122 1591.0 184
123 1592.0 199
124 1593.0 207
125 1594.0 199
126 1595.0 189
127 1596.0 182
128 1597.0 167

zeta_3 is 170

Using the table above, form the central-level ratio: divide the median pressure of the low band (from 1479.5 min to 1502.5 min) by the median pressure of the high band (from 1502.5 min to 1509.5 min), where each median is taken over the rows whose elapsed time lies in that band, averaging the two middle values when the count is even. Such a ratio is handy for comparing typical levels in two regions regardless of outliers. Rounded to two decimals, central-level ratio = 1.03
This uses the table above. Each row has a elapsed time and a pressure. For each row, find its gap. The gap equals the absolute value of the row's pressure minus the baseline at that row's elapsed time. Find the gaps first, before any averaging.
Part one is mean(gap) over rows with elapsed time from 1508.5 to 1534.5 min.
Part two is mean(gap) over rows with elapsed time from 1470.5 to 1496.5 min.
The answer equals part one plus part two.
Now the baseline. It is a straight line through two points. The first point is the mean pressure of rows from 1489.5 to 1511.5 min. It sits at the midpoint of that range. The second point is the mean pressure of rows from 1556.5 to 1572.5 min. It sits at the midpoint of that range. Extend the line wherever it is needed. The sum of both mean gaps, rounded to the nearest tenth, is 20.6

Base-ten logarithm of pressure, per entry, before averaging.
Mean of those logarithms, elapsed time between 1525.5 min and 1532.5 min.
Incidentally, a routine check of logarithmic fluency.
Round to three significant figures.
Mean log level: 2.28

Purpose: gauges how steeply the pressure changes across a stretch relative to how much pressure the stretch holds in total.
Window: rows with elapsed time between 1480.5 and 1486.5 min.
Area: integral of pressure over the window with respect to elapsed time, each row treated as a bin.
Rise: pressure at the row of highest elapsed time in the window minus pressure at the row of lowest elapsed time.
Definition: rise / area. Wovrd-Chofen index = 0.021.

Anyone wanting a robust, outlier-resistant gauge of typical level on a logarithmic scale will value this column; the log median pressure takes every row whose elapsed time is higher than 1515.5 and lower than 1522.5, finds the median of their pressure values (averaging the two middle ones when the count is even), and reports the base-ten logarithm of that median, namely 2.24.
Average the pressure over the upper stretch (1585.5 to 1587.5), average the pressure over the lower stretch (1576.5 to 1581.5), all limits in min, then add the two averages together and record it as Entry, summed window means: 378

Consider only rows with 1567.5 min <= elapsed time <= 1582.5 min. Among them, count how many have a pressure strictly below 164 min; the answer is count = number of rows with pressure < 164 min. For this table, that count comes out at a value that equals 0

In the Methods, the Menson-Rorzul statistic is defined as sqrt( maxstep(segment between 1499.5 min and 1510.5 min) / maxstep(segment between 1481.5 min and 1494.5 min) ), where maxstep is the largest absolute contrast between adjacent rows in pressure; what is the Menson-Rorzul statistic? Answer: 0.89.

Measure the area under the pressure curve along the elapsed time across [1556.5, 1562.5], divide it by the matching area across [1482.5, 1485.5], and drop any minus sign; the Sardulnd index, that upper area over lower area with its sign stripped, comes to 2.9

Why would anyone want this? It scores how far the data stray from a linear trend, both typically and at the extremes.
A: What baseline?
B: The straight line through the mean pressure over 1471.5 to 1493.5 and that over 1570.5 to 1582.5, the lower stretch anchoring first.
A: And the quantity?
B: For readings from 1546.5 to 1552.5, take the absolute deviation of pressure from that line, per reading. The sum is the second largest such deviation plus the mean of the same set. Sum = 69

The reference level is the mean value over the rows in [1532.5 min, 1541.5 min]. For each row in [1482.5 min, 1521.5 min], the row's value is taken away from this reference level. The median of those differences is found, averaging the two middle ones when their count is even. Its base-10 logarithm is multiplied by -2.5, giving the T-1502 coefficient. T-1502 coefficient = -4.2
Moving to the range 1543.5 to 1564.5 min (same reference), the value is 1.6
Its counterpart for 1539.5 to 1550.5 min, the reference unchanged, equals -1.6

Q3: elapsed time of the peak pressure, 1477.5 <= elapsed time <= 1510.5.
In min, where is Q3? 1498.0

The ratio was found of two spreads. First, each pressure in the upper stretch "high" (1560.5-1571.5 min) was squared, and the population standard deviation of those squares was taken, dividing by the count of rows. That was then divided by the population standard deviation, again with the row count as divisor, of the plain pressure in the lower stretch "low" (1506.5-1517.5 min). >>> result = 286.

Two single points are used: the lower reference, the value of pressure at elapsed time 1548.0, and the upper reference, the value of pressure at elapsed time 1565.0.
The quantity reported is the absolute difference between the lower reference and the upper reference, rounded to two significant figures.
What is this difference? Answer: 20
